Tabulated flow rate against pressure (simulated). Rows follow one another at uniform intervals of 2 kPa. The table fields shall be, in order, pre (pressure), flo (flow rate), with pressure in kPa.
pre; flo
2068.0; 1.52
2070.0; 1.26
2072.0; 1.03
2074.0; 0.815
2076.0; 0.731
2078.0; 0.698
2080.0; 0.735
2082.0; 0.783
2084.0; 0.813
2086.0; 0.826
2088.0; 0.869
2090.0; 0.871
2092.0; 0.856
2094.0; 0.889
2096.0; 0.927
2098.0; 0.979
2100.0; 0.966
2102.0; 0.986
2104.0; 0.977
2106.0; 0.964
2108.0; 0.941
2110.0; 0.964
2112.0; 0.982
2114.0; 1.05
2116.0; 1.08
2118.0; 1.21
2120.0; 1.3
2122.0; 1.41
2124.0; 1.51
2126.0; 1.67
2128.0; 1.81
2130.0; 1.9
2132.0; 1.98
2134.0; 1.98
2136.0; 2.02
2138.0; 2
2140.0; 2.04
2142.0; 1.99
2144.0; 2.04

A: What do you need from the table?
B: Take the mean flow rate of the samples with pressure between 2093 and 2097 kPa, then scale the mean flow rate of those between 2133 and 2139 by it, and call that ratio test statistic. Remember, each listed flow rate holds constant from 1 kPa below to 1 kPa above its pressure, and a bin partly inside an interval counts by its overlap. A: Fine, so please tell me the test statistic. 2.2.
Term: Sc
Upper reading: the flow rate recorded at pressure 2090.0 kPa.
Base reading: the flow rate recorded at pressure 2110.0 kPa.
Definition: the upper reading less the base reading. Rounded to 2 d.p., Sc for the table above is -0.09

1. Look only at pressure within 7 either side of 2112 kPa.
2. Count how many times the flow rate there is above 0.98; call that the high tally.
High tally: 4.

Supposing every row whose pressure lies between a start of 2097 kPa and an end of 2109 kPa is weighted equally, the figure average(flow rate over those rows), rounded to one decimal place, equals 1.0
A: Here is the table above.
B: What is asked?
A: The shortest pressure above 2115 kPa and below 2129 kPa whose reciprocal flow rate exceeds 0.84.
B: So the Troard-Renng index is 2116.0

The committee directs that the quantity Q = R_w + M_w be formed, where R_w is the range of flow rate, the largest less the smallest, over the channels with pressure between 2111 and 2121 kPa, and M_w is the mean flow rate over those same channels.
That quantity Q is 1.4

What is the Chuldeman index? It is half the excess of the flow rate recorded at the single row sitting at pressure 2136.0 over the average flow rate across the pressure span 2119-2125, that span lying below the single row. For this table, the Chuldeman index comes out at 0.31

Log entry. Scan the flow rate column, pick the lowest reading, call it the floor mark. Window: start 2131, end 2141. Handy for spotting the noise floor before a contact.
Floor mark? 1.98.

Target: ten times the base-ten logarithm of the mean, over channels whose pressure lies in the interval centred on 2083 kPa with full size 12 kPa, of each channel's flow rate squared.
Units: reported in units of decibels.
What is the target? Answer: -2.1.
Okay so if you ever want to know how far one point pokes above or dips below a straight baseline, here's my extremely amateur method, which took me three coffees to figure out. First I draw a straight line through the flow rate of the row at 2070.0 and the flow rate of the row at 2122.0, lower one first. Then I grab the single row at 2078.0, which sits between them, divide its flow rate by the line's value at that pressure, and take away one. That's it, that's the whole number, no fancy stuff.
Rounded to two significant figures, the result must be -0.46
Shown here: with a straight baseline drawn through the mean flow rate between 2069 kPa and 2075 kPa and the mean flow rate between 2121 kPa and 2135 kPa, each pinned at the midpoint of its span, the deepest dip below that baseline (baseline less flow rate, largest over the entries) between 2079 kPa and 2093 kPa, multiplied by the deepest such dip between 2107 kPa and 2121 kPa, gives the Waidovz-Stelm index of 0.25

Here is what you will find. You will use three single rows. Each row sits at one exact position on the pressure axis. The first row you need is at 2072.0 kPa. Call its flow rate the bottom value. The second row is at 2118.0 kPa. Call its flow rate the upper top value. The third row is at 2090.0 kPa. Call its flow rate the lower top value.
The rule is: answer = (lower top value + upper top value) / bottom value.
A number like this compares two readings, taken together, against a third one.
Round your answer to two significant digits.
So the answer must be 2.0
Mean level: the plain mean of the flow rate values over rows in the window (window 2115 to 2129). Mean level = 1.4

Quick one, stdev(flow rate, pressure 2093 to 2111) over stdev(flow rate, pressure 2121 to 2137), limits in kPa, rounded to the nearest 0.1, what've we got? 0.1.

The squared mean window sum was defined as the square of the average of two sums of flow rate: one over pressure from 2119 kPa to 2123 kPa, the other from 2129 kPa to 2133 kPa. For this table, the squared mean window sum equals 11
